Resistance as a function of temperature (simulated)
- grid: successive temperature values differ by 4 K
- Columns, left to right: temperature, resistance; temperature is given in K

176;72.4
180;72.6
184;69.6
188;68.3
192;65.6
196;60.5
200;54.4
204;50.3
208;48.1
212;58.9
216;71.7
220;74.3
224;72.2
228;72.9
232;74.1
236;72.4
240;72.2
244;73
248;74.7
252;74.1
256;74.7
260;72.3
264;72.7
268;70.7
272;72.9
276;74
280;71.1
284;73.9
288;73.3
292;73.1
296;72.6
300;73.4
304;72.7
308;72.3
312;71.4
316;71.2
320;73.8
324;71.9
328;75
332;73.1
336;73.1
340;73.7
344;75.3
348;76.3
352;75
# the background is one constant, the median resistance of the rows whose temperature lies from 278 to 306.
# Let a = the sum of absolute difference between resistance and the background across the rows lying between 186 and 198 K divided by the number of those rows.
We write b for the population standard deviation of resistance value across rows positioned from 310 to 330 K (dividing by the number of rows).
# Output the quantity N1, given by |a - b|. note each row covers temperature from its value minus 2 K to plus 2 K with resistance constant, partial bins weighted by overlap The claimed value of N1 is 7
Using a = 8.3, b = 1.5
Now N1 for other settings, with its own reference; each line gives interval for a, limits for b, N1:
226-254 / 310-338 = 0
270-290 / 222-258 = 0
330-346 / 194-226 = 9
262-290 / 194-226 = 9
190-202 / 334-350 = 12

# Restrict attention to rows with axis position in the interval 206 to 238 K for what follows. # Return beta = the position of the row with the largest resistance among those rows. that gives 220 K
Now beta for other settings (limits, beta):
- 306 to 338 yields 328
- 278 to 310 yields 284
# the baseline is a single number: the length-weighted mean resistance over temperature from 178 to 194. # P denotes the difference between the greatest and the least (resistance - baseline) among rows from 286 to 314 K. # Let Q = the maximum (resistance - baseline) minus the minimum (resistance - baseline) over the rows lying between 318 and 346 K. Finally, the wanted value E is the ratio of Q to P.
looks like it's 1.7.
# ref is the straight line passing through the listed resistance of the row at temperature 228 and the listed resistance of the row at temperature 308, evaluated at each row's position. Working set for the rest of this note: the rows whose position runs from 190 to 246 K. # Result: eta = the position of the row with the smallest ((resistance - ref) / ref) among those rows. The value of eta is 208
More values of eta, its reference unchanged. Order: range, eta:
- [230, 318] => 268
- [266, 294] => 268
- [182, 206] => 204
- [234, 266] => 240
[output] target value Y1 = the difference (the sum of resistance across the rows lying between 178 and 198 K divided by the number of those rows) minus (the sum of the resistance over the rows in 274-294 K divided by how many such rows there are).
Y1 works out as -5.8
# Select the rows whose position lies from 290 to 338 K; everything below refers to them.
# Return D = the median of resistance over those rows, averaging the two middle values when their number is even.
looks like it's 72.9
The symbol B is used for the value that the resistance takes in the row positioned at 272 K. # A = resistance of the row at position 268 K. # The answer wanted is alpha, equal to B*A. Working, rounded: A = 70.7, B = 72.9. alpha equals 5154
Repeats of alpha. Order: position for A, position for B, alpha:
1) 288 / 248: 5476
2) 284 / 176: 5350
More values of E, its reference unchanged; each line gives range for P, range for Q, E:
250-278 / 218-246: 0.5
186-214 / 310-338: 0.2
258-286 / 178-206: 6.8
